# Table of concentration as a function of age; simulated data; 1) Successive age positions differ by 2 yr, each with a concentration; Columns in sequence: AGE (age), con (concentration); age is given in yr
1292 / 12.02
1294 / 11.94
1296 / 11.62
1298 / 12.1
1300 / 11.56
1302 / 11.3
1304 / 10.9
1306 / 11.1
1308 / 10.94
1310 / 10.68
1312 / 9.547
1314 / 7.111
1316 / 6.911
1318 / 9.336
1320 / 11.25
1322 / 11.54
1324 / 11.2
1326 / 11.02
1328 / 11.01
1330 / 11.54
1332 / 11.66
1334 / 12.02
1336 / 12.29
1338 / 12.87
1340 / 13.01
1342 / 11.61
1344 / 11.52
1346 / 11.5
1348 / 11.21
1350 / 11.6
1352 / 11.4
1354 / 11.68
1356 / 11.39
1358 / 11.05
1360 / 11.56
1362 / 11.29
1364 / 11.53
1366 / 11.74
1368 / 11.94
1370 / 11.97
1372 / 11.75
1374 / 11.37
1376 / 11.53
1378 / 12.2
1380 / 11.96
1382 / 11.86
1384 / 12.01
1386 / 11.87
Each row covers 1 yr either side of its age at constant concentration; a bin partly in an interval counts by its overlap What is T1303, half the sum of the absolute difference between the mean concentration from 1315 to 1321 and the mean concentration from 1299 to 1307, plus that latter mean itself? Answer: 6.63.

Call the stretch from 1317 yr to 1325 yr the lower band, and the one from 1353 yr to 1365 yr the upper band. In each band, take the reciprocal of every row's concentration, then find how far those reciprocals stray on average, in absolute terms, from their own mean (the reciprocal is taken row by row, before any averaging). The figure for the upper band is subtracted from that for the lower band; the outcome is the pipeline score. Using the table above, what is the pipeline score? 0.0057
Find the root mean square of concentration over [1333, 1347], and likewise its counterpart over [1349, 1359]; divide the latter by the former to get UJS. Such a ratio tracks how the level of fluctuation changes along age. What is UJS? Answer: 0.94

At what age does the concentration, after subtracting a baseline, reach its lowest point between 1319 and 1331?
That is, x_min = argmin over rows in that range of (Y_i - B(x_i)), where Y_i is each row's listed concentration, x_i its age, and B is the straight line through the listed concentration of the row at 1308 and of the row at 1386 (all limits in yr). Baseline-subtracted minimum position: 1328 yr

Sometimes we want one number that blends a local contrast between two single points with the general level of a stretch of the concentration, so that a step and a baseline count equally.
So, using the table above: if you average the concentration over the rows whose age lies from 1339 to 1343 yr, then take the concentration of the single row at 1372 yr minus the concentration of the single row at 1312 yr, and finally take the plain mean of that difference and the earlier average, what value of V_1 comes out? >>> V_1 7.3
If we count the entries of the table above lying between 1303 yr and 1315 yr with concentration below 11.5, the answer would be 6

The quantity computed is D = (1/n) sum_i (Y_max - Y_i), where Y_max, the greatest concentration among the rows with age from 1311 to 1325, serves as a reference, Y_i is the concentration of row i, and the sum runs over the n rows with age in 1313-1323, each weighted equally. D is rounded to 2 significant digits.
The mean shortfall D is 2.3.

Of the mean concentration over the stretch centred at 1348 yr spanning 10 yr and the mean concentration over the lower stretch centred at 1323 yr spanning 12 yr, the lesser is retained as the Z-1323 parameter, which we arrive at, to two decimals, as 10.89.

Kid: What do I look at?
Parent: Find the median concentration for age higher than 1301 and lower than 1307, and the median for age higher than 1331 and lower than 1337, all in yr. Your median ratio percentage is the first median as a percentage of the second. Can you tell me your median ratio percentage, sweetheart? 92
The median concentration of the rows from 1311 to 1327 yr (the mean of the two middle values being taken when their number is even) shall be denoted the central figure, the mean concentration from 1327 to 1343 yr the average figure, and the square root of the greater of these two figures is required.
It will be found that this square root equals 3.46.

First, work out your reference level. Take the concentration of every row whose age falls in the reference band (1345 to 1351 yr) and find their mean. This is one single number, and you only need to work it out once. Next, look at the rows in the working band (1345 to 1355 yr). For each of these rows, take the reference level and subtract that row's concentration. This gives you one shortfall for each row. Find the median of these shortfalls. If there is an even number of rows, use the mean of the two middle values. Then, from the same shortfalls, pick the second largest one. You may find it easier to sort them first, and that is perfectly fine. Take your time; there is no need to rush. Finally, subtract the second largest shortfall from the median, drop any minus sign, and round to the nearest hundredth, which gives 0.10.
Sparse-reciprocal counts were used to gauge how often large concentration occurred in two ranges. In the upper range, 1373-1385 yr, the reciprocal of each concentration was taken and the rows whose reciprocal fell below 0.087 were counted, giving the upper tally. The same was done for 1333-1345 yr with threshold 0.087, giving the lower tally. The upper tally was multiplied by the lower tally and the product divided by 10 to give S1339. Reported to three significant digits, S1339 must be 3.00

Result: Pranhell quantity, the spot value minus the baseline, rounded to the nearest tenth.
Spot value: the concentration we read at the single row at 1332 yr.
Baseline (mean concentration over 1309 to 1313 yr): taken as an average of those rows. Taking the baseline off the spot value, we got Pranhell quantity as 1.5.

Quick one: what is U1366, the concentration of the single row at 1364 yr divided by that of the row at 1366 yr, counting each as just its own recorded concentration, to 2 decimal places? 0.98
